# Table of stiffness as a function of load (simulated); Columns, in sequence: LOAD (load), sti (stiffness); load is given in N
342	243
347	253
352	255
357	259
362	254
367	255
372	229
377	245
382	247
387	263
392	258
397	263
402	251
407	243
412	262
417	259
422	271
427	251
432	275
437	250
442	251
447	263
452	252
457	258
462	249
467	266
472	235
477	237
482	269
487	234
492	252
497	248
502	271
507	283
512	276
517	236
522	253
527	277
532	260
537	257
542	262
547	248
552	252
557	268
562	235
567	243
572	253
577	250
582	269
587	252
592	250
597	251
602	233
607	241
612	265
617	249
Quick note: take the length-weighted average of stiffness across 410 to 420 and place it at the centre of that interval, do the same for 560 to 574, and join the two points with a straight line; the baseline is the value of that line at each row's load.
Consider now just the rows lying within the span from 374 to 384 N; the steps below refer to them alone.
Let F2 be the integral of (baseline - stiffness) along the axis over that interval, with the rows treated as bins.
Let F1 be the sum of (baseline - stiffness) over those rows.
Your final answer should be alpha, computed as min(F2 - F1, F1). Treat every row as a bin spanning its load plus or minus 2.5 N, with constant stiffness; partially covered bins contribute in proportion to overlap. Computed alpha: 38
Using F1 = 38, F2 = 199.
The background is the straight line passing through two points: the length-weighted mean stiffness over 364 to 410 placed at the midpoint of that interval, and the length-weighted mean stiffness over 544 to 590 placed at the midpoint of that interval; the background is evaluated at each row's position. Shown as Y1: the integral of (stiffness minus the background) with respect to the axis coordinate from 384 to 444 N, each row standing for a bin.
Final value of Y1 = 431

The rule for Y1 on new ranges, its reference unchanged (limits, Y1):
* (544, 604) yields -108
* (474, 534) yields 365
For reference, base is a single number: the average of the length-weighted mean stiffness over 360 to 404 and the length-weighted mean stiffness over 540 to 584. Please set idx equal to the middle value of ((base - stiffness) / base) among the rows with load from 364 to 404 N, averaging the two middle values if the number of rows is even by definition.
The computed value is -0.003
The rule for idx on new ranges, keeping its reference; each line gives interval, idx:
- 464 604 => 0.001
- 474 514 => -0.032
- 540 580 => 0.005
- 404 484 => -0.010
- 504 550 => -0.030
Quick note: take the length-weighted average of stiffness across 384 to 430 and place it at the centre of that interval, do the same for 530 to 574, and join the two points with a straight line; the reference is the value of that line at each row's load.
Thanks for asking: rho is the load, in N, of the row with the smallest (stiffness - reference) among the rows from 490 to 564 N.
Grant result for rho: 517 N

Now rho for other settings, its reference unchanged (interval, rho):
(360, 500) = 372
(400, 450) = 407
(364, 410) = 372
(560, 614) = 602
